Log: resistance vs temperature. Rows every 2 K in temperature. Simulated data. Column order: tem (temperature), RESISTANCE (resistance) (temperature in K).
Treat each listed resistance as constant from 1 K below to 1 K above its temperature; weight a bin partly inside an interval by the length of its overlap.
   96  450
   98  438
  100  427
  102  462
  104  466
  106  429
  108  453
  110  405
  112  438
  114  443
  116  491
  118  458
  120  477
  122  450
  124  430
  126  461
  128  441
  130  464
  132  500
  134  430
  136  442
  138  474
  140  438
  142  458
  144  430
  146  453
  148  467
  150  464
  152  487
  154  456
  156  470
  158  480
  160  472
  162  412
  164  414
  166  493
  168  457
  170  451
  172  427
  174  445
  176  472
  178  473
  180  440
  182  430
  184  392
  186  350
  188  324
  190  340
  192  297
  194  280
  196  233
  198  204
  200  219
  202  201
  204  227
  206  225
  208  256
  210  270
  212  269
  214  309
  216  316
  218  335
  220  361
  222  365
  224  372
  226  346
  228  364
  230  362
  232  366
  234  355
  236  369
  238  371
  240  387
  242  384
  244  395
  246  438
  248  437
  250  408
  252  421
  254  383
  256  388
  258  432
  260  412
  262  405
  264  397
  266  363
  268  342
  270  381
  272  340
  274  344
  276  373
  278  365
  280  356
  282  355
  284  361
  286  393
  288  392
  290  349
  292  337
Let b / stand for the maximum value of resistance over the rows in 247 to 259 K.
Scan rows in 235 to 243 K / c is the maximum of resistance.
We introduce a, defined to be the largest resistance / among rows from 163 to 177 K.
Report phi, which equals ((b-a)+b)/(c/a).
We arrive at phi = 485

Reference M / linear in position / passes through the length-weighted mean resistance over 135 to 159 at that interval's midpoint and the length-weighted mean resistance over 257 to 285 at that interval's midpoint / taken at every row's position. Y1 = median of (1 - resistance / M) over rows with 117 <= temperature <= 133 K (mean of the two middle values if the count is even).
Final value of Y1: 0.04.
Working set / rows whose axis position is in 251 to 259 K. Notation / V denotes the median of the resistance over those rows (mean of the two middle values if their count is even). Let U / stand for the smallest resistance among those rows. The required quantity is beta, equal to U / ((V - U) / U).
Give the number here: 6823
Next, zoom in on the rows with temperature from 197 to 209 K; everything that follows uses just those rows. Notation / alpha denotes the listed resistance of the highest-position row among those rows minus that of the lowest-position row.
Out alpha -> 52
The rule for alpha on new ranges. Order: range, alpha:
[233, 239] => 16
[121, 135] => -20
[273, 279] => 21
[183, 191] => -52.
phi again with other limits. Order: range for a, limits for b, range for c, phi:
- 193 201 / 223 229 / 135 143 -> 274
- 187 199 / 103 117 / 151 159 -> 448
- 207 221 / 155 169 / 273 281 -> 605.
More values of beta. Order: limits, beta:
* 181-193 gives 1838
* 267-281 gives 7225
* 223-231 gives 7042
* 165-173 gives 6753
